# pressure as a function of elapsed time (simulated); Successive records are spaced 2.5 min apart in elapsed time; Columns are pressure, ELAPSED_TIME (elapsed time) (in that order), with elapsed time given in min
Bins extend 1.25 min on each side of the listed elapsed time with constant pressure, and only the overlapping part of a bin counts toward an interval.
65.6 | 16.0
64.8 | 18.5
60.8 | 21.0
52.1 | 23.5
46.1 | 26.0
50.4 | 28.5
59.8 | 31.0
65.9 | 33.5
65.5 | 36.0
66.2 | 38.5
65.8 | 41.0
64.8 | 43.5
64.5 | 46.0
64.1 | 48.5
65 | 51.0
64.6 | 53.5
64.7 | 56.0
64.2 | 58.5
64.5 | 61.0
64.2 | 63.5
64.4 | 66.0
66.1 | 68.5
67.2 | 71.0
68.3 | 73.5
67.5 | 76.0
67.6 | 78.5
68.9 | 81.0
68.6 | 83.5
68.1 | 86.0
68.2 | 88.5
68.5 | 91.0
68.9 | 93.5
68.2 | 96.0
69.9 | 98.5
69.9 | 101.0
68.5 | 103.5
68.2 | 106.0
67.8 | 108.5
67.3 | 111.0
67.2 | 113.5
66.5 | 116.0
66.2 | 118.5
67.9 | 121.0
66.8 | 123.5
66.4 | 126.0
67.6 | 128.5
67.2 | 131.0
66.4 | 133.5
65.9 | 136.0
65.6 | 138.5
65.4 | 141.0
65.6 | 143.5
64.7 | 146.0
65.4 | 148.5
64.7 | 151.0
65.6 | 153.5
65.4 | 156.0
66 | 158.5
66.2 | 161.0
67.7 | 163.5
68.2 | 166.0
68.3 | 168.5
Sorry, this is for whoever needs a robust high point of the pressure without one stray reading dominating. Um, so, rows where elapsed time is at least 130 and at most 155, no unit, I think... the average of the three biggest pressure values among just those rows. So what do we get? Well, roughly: 66.5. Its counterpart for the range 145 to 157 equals 65.5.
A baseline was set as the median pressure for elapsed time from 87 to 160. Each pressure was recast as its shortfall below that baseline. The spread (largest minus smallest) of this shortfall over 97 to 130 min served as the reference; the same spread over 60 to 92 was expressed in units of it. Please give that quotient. 1.3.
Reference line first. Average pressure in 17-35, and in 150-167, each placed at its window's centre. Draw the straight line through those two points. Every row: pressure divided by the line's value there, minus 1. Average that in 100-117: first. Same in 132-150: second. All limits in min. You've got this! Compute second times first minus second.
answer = -0.01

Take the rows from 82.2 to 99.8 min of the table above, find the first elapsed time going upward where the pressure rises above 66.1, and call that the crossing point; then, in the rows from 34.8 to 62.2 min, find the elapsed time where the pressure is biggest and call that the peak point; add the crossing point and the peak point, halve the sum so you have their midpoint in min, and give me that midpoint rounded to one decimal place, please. 61.0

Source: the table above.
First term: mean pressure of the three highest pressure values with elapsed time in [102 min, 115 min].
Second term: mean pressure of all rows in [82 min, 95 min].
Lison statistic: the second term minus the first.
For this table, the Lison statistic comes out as 0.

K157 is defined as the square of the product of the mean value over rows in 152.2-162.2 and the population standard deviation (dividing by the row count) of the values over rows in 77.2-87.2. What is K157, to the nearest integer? 1061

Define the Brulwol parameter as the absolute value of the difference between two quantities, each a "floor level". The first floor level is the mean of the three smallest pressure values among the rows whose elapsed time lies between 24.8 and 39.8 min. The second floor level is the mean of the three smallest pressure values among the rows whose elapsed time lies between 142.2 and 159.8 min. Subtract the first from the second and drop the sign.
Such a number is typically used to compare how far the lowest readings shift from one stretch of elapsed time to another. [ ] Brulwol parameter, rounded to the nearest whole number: 13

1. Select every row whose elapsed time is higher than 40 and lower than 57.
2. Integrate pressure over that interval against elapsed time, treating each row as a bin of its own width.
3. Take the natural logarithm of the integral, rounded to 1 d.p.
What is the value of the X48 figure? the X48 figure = 7.0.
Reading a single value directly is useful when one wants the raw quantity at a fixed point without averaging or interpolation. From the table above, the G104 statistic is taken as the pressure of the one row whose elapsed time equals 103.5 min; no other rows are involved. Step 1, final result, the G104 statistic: 68.5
